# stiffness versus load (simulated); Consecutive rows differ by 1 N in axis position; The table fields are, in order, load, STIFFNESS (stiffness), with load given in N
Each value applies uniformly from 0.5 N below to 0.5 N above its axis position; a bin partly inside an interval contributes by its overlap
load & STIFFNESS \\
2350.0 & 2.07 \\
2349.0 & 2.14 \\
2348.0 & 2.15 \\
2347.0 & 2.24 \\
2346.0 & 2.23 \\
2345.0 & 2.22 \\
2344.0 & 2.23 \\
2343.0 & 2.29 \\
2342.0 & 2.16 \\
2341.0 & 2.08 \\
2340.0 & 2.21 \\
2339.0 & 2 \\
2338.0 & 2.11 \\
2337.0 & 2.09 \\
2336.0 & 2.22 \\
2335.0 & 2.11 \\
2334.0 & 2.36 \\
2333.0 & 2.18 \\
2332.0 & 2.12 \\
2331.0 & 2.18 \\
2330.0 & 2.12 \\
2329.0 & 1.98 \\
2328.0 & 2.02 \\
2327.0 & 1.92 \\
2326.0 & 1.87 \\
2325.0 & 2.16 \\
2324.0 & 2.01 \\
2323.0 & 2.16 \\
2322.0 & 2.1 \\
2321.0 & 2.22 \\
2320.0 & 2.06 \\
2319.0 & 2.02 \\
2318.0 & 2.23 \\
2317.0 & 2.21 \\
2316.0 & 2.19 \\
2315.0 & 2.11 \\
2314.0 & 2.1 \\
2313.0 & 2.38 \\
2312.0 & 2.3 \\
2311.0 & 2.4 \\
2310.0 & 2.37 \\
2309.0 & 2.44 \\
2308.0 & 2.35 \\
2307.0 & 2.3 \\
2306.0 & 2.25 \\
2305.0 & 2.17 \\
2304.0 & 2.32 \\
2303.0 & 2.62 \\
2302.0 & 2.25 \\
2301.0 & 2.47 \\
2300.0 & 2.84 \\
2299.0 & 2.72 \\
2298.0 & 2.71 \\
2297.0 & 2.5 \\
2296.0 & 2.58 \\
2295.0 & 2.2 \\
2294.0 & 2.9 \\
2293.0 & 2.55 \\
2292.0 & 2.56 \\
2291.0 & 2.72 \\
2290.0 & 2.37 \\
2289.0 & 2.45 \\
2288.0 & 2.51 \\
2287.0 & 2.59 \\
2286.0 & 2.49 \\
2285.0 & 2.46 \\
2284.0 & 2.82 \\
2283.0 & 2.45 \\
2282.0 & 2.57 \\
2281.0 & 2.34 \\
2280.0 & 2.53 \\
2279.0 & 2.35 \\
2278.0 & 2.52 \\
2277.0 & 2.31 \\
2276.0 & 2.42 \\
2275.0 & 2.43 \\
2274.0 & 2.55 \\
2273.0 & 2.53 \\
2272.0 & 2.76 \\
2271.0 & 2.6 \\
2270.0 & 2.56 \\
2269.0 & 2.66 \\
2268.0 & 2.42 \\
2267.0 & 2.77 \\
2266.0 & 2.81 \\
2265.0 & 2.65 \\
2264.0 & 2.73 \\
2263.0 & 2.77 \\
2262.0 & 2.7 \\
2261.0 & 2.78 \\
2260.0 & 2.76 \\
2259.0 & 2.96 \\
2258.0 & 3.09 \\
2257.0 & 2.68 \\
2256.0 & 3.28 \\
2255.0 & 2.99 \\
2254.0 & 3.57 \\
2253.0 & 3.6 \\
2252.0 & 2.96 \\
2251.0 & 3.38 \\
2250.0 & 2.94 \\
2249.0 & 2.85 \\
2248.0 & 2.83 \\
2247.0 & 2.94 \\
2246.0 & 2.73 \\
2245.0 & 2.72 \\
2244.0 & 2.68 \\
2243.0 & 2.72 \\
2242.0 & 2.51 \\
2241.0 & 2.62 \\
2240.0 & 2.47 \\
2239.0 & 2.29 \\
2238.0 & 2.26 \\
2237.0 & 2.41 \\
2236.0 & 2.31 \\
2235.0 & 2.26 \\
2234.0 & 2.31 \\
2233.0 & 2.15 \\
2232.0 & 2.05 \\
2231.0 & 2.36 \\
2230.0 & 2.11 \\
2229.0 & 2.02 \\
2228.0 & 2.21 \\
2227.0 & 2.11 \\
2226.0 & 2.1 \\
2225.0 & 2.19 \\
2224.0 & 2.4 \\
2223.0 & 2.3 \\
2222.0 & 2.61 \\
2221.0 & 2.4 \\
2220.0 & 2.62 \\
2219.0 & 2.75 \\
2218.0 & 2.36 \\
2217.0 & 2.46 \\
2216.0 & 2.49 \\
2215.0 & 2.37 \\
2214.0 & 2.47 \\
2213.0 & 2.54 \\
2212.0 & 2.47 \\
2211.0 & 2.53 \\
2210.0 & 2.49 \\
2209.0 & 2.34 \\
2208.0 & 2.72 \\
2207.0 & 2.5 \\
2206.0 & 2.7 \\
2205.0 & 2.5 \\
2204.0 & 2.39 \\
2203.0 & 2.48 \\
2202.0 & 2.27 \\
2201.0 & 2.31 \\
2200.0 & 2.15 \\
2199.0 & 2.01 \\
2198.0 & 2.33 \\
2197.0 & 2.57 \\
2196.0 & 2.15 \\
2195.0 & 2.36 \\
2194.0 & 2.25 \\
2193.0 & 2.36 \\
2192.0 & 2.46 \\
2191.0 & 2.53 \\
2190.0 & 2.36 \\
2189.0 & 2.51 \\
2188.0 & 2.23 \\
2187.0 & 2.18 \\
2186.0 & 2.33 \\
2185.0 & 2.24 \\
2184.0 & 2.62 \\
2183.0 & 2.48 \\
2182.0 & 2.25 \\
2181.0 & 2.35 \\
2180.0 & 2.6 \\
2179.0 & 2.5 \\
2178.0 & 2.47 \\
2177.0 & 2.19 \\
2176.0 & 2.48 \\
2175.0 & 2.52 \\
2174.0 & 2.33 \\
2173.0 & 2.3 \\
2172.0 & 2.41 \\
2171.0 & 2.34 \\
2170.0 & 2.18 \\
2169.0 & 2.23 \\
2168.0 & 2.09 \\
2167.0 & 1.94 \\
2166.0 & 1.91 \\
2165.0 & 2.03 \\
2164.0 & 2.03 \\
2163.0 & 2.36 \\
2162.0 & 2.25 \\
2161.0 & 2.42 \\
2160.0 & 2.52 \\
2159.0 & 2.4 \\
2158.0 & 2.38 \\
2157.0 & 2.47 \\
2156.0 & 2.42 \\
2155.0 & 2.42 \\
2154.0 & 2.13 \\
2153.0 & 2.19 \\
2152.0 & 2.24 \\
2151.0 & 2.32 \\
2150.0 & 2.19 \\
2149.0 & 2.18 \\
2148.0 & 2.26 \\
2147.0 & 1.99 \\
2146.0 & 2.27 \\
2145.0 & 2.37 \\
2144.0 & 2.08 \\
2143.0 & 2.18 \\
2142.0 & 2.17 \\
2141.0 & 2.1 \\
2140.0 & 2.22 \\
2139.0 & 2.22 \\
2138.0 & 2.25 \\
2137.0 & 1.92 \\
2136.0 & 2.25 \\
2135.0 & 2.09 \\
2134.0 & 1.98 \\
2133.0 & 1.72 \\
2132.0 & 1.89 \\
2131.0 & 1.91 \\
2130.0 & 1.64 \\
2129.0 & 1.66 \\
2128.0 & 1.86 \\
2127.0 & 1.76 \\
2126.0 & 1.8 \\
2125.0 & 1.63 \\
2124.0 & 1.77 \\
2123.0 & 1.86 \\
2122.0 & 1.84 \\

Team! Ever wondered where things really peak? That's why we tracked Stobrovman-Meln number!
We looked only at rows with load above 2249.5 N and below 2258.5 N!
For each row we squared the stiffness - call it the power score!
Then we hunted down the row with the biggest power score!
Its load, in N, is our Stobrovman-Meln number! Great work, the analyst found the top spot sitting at 2253.0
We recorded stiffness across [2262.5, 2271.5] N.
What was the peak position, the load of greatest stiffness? 2266.0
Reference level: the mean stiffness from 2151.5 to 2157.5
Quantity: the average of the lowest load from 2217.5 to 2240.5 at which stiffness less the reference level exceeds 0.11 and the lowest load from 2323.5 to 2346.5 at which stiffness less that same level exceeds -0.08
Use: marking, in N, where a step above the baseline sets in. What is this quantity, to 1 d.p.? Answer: 2276.5 N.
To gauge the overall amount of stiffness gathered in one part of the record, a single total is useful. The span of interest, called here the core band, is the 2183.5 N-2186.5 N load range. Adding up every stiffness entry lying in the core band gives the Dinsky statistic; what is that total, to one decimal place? 7.2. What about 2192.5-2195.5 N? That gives 7.0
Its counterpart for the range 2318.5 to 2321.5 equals 6.3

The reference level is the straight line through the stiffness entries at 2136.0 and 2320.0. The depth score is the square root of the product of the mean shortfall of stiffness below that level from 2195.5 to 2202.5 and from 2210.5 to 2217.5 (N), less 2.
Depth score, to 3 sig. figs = -1.85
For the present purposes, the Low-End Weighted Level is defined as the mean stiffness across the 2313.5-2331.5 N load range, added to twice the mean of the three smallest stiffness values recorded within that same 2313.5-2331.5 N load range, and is 5.9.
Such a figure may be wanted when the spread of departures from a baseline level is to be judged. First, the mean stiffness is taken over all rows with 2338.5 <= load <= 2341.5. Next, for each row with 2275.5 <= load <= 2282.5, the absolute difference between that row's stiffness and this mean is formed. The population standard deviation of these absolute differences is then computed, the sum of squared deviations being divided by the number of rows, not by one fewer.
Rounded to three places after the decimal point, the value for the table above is 0.098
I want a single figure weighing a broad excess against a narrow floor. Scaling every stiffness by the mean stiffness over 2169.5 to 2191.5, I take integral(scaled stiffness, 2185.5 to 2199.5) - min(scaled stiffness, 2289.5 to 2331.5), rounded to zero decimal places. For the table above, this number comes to 13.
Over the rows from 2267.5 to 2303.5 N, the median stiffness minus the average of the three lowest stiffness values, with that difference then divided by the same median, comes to 0.11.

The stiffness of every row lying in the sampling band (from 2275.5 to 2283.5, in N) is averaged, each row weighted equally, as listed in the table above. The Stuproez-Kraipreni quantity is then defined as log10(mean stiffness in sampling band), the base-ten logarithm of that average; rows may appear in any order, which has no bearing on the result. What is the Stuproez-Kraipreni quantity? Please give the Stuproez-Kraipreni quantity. 0.387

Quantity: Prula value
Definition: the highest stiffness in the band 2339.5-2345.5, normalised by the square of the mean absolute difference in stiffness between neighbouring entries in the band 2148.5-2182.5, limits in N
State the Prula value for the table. 177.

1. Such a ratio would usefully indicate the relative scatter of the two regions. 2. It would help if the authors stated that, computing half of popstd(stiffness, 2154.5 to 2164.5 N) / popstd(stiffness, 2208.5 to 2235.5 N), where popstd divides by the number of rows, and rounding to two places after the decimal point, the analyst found 0.35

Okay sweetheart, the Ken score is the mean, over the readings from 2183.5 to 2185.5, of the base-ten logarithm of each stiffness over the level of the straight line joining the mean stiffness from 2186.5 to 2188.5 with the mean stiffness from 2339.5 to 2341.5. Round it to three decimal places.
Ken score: 0.041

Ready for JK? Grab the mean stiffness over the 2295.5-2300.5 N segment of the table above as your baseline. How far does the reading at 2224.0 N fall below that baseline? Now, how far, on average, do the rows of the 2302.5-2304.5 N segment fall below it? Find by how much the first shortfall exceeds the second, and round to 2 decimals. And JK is 0.07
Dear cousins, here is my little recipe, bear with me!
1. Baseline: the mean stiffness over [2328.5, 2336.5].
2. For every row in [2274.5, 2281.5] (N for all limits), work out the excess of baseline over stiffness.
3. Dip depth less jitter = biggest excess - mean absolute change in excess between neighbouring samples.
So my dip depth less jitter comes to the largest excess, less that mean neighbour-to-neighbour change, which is -0.30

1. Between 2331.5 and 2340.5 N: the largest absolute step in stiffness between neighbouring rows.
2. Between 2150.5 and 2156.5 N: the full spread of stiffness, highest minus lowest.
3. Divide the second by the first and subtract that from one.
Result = -0.16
